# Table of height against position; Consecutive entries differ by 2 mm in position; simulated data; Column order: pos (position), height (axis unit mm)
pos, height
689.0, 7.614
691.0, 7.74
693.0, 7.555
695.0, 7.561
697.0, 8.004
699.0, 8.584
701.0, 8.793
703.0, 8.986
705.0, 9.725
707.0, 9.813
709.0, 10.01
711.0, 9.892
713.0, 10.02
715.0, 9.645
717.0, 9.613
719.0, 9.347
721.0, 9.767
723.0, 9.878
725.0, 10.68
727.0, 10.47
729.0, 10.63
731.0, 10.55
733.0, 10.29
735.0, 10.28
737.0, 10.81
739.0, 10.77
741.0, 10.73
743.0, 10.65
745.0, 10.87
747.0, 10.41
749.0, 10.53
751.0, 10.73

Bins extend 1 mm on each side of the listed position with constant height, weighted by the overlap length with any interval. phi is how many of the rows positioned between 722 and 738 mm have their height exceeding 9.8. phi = 8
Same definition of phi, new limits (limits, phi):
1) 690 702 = 0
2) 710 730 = 6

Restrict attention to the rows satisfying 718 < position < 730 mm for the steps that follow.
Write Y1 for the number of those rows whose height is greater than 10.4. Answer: 3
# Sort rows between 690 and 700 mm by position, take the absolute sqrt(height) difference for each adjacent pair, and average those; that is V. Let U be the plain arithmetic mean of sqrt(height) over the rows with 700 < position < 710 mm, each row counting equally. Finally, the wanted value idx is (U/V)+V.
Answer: 57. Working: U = 3.08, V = 0.054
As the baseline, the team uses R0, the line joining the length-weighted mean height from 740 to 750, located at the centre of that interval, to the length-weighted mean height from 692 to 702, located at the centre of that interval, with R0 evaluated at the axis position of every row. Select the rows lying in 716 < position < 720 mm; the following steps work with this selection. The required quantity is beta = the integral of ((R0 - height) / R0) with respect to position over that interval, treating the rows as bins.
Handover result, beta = -0.12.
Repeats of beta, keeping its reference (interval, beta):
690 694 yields 0.10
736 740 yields -0.20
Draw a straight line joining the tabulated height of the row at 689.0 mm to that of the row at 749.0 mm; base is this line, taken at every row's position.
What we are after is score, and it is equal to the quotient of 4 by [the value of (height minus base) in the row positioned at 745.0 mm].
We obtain 7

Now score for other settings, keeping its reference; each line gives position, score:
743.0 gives 10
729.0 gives 4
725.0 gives 3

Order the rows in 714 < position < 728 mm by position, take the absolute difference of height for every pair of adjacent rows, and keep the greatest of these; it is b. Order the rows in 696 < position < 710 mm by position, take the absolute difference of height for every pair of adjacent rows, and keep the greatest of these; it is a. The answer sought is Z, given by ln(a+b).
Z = 0.43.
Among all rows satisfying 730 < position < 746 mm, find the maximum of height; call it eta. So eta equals 10.87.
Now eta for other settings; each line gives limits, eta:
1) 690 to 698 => 8.004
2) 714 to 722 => 9.767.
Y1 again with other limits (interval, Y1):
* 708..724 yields 0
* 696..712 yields 0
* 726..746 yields 8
